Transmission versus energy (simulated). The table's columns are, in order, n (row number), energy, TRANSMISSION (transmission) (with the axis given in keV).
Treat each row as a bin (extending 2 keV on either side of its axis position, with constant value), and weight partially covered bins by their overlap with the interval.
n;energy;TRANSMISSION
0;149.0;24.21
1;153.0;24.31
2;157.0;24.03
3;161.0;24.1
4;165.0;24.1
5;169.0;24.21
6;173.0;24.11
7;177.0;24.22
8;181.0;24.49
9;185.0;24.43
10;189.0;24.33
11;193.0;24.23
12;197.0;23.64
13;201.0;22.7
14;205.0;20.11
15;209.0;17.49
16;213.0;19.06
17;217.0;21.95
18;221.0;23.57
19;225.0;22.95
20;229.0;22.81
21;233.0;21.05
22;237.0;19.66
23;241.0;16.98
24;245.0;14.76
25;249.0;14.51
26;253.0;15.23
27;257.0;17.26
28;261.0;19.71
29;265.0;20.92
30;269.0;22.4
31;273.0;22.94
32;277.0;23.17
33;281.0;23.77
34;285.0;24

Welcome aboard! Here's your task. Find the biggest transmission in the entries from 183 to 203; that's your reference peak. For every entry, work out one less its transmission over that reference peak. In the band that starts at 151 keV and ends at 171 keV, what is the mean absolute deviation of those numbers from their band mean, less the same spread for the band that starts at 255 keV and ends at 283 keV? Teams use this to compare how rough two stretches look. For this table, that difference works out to -0.072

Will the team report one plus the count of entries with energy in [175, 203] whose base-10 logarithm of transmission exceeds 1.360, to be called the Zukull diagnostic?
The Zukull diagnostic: 7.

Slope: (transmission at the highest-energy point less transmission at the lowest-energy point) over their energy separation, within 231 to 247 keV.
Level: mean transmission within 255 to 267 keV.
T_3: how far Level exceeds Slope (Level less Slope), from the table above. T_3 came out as 20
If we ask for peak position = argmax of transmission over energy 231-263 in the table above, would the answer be 233.0 keV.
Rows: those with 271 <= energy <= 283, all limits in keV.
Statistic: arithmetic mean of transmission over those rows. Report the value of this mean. 23.3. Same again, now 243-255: 14.8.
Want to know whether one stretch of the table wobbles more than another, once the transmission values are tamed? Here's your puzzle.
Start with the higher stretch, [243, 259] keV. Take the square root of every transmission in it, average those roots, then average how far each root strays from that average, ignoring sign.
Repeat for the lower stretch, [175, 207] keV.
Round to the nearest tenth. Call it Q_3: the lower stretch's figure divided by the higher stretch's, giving 1.0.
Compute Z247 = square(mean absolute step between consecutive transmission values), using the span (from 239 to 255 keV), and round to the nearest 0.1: 1.1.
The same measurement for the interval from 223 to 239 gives 1.2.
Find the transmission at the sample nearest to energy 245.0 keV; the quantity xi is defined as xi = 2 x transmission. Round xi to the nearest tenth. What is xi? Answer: 29.5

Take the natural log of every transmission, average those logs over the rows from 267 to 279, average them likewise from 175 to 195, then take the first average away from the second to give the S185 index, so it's 0.06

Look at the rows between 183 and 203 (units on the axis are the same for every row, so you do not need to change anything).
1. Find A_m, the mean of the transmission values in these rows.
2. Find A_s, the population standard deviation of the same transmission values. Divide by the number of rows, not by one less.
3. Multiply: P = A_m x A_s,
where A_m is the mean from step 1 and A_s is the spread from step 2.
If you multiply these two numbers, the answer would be 15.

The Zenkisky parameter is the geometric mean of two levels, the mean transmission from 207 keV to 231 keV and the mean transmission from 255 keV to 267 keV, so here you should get 20.3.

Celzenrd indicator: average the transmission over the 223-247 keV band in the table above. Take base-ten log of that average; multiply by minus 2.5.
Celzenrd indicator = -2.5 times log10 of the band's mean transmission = -3.24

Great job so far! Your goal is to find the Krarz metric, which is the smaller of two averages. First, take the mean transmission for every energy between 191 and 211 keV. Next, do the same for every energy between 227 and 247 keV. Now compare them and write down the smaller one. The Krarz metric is 19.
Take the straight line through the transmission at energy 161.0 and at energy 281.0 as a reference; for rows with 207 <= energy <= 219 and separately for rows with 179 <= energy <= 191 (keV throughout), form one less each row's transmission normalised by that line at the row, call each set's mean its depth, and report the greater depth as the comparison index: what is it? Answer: 0.19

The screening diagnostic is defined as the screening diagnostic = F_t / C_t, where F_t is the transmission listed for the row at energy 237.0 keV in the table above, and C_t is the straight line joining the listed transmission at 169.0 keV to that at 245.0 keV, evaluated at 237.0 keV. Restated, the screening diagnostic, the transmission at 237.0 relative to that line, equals 1.25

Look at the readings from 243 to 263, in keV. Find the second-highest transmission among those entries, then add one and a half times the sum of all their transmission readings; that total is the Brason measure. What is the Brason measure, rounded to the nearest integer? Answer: 139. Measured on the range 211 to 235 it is 220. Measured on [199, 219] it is 174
